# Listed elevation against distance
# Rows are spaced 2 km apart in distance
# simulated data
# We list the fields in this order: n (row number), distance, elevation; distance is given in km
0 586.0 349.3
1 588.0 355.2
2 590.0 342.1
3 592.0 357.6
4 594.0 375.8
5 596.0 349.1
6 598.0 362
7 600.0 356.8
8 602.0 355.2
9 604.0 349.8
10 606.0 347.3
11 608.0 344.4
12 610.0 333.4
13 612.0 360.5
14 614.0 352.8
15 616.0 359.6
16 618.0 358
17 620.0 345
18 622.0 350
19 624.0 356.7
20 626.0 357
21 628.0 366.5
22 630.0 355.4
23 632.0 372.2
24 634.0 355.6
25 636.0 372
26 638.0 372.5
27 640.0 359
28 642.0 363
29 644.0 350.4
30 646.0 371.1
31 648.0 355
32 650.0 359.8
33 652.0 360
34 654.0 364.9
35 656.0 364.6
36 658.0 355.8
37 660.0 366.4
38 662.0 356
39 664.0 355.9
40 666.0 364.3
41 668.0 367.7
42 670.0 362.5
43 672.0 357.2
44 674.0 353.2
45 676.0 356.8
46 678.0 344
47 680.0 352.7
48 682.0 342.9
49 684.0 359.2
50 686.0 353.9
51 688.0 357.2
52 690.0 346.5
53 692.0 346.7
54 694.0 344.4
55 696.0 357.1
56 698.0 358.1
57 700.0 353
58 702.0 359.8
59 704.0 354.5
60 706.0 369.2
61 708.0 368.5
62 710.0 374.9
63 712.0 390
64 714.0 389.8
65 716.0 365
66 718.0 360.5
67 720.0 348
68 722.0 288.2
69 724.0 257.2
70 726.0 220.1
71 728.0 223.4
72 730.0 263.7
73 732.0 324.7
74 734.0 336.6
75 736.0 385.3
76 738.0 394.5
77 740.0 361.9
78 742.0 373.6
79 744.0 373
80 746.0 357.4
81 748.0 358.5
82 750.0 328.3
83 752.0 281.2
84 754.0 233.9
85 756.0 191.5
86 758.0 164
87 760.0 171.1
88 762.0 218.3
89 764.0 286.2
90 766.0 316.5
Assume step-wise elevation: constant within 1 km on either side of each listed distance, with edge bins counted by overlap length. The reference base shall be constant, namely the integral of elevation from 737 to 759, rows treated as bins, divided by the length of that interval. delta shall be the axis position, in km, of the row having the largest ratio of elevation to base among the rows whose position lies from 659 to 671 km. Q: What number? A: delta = 668.0 km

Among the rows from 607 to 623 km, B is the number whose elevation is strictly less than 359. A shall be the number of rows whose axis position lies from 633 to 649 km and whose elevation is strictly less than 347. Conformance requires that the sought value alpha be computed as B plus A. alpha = 6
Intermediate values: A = 0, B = 6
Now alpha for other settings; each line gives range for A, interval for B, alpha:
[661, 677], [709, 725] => 3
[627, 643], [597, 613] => 6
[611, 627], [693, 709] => 6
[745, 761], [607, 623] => 12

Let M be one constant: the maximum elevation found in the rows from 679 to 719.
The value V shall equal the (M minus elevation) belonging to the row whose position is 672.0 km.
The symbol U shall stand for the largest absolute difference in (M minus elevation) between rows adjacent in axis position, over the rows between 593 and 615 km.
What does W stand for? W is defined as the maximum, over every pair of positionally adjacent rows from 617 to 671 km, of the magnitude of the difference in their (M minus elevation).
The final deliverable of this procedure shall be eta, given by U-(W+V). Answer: -26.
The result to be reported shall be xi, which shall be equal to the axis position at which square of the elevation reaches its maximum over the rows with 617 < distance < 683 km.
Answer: 638.0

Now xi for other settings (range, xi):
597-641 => 638.0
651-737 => 712.0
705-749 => 738.0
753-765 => 764.0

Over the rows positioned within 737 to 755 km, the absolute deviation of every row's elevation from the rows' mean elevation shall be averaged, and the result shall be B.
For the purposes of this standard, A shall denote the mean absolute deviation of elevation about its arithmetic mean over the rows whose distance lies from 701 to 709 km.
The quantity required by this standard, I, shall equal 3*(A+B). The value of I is 136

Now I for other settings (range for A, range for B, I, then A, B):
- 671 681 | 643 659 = 26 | 4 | 5.0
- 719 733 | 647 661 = 128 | 39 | 3.7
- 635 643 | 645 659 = 30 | 6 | 4.5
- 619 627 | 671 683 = 29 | 5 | 5.1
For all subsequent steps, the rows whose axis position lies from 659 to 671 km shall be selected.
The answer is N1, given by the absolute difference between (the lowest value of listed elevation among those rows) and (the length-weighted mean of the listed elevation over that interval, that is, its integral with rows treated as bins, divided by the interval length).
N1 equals 6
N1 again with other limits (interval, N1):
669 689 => 11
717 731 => 60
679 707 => 11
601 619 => 18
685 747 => 124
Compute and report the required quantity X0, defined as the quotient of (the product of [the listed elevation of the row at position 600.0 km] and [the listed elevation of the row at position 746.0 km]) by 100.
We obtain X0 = 1275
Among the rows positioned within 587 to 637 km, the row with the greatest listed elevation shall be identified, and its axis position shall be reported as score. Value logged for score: 594.0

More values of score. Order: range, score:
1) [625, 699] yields 638.0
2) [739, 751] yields 742.0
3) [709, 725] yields 712.0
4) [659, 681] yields 668.0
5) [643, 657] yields 646.0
